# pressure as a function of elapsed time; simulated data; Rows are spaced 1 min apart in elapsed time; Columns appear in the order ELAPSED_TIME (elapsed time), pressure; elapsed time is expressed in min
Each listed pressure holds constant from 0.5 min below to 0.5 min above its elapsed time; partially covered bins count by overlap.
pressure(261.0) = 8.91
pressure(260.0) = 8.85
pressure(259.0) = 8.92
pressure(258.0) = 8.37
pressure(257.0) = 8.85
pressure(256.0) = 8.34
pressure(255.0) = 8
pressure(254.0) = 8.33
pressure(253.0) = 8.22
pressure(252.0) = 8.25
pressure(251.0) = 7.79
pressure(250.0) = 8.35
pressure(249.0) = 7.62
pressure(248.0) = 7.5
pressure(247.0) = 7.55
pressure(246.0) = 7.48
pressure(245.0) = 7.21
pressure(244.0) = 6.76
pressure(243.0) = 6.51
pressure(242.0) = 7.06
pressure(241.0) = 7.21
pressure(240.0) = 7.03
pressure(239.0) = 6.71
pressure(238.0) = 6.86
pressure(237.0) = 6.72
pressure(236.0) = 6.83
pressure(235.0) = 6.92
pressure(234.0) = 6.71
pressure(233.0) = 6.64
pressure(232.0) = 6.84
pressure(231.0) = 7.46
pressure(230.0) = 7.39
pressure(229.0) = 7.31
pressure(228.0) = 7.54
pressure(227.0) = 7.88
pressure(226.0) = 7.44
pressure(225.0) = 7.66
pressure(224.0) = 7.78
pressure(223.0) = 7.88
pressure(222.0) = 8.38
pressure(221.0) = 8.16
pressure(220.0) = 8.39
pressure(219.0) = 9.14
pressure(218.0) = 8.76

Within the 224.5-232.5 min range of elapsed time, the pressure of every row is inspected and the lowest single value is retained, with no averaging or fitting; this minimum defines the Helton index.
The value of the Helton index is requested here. 6.84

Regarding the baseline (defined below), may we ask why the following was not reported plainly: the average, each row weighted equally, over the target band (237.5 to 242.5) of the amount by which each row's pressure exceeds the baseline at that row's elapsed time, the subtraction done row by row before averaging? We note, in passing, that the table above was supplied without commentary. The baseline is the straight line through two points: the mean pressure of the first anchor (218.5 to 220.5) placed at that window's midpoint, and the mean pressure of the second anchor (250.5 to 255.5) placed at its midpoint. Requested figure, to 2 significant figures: -1.4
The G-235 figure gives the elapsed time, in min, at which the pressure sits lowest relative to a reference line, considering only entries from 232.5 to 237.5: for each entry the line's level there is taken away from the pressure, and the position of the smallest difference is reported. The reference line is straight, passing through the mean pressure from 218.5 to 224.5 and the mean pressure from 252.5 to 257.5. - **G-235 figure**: 233.0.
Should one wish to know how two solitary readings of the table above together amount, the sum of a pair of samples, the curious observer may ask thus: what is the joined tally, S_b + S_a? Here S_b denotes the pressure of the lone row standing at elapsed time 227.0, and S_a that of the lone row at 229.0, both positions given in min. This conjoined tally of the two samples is 15.2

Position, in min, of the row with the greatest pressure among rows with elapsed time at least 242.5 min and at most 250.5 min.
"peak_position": 250.0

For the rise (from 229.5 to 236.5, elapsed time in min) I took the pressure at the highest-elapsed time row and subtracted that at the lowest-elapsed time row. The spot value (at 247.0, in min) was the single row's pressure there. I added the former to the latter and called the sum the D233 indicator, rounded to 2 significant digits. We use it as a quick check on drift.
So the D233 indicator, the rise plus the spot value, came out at 7.0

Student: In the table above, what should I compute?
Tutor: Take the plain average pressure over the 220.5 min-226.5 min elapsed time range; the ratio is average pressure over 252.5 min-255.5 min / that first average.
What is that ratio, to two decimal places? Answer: 1.04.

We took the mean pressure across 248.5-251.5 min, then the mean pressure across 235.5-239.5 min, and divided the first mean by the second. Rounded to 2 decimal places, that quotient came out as 1.17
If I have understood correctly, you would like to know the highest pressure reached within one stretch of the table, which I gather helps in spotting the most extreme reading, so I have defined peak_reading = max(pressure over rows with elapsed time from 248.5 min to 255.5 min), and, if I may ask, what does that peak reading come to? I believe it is 8.35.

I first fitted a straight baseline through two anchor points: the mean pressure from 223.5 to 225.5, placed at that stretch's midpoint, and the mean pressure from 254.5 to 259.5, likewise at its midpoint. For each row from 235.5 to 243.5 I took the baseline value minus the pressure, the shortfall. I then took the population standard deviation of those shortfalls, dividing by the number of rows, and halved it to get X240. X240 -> 0.106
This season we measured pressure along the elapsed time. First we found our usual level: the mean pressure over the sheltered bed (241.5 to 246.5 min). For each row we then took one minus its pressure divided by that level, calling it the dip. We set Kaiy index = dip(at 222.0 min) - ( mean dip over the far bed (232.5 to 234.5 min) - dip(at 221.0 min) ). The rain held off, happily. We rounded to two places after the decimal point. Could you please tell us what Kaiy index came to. -0.41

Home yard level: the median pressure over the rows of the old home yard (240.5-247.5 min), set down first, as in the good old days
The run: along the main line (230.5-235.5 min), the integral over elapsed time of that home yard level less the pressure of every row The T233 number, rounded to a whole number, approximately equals 1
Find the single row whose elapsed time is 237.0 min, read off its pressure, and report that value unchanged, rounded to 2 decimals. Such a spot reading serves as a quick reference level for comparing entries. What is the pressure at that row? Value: 6.72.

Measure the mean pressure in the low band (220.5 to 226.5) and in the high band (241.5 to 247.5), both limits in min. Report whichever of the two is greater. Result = 7.9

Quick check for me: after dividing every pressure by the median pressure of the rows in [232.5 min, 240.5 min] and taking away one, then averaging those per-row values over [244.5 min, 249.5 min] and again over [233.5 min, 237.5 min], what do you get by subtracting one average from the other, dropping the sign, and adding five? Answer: 5.10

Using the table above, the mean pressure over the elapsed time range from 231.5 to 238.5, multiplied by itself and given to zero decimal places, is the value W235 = 46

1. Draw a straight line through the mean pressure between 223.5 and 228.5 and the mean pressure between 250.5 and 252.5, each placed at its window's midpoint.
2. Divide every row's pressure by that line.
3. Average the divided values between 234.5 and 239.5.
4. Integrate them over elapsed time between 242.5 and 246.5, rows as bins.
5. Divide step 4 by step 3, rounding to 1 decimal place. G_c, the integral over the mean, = 4.1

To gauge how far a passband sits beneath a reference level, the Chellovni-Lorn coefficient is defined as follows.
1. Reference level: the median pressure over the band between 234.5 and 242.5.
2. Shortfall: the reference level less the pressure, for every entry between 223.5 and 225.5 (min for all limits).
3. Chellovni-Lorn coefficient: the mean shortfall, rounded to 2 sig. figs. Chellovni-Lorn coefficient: -0.83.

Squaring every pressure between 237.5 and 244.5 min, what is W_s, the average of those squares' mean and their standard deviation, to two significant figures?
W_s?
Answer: 25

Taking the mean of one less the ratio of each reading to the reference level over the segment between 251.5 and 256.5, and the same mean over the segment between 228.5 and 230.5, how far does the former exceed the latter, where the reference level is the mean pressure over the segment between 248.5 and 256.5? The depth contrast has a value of -0.11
